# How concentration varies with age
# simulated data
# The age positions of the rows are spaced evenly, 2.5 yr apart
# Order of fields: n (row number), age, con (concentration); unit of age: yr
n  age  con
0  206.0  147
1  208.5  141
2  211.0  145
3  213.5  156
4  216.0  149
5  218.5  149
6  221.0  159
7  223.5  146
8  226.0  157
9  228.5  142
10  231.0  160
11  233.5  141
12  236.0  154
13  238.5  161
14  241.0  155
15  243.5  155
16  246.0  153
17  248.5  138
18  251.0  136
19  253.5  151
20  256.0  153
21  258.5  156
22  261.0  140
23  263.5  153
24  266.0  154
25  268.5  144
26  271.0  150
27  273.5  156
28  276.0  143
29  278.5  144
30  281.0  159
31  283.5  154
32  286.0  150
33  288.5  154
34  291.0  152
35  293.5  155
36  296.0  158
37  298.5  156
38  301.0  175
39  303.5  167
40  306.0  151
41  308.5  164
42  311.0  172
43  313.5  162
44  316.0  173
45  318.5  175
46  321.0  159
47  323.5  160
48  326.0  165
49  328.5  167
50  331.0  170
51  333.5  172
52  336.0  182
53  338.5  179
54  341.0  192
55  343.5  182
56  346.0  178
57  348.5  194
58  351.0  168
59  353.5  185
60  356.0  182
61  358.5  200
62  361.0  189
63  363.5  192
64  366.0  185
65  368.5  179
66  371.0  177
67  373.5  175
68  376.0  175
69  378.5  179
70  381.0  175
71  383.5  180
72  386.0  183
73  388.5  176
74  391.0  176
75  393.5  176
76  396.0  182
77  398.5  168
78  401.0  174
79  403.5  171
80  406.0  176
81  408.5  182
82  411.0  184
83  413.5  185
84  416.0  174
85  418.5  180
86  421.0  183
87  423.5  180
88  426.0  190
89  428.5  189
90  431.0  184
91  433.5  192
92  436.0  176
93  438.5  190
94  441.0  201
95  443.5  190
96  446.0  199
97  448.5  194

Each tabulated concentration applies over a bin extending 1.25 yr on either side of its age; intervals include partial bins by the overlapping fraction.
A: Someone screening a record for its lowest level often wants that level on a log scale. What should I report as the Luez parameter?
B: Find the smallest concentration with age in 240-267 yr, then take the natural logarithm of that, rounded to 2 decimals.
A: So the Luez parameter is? 4.91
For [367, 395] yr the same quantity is 5.16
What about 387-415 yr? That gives 5.12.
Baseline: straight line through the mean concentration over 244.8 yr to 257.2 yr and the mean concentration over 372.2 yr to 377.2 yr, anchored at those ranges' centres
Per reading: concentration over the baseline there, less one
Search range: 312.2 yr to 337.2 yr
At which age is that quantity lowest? 321.0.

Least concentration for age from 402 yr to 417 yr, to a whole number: 171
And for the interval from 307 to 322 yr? 159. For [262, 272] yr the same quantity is 144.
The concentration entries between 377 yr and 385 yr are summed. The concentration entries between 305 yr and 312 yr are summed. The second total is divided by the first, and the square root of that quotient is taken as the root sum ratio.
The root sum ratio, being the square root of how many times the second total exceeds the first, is 0.955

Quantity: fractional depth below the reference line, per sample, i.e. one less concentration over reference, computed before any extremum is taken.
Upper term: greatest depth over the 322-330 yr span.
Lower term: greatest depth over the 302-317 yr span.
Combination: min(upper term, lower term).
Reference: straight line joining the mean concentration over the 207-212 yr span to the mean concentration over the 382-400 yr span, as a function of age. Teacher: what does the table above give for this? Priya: 0.027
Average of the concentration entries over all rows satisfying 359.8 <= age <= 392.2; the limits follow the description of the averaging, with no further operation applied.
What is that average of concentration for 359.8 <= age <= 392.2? 180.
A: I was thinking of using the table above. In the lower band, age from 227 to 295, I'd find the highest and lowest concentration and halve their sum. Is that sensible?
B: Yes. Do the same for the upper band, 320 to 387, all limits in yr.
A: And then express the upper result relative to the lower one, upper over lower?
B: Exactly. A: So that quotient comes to 1.21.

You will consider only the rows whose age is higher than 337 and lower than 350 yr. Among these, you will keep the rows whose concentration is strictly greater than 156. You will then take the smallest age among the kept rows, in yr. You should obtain 338.5 yr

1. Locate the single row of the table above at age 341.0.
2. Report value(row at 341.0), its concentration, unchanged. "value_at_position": 192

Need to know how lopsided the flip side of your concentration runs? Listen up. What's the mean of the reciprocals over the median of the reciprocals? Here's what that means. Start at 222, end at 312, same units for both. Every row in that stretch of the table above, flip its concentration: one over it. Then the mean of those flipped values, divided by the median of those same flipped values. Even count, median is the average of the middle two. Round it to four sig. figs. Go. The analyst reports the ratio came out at 1.010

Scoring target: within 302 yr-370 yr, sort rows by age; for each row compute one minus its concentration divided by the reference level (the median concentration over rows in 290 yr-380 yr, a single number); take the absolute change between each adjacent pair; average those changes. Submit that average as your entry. 0.052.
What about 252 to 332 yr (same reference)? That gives 0.041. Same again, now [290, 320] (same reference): 0.049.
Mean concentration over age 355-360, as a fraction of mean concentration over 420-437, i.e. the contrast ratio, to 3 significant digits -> 1.03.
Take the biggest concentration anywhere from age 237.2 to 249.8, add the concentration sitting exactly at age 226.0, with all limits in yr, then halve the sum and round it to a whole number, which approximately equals 159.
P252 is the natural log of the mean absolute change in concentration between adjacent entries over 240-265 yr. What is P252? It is 2.0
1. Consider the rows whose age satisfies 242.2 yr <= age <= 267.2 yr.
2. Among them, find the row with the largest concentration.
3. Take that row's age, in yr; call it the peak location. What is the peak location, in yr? 258.5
